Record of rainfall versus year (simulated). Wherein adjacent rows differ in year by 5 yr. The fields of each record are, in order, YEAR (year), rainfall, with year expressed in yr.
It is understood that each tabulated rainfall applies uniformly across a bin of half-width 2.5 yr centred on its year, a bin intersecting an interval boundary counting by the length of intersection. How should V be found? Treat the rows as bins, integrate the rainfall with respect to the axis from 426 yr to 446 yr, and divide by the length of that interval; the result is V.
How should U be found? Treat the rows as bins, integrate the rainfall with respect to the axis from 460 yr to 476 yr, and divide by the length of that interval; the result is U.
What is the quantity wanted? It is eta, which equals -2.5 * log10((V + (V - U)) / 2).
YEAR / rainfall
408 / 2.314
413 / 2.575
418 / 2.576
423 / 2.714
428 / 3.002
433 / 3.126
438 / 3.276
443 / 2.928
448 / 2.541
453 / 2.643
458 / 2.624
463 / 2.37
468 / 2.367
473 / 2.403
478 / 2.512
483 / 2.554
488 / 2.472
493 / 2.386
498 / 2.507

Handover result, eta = -0.7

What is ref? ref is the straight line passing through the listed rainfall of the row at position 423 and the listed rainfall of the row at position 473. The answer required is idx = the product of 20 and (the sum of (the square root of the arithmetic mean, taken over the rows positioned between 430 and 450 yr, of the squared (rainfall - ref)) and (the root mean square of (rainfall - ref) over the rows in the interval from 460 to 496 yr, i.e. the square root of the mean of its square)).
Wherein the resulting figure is 11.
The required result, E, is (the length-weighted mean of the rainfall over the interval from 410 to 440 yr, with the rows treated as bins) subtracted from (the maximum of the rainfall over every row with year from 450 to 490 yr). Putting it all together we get -0.2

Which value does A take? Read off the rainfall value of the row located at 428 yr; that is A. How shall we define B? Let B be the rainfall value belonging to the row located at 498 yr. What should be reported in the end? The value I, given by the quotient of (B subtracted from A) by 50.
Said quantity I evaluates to 0.010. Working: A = 3.002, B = 2.507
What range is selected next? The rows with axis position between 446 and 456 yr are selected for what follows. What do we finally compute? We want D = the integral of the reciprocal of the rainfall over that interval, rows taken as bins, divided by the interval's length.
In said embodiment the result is 0.39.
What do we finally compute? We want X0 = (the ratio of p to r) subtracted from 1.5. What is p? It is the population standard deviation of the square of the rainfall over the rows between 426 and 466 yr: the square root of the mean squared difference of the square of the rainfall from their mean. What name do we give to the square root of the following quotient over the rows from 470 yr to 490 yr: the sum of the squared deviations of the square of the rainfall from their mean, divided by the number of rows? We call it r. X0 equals -4.6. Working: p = 1.7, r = 0.28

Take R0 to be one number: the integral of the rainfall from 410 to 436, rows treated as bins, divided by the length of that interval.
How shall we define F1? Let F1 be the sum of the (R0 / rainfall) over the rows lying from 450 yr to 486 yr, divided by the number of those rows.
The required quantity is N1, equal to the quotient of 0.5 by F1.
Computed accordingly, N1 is 0.45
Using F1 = 1.12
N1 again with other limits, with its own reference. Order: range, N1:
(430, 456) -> 0.51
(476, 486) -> 0.45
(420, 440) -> 0.54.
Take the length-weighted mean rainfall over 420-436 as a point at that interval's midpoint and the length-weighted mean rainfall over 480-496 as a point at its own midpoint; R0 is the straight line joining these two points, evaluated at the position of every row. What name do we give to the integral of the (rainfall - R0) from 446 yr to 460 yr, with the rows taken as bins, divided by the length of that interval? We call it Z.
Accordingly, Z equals -0.14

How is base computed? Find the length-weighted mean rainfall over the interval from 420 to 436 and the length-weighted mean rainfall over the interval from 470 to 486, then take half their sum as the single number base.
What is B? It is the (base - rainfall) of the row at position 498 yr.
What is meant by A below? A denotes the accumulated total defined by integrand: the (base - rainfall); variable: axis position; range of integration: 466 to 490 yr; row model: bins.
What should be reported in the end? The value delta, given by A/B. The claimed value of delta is 29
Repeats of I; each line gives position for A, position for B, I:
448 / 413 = -0.001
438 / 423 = 0.011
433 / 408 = 0.016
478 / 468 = 0.003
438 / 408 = 0.019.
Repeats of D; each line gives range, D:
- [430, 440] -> 0.31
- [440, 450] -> 0.36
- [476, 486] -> 0.40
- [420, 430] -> 0.35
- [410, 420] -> 0.39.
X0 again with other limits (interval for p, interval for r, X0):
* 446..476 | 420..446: 1.0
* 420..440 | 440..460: 0.0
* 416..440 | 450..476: -0.9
